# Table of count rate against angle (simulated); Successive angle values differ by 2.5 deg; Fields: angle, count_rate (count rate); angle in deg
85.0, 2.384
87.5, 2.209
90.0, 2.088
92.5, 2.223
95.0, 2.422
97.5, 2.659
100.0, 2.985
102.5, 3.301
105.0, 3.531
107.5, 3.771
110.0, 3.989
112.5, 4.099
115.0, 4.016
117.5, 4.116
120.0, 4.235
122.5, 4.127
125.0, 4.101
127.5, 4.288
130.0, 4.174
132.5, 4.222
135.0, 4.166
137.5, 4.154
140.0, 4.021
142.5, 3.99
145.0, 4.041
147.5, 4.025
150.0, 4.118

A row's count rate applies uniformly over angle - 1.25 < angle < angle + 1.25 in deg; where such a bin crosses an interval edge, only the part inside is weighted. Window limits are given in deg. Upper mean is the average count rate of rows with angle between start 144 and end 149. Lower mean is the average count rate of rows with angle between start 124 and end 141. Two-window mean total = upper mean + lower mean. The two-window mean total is 8.2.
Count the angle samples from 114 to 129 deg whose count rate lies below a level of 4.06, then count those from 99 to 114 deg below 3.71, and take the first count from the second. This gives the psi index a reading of 2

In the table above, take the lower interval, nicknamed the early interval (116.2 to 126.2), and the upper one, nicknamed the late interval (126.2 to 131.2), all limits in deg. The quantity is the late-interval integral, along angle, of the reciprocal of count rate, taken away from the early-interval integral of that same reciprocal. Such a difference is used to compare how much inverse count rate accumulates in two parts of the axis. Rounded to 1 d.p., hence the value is 1.2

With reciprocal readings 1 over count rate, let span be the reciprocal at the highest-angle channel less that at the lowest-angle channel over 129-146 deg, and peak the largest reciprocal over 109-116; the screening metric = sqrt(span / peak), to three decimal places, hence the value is 0.177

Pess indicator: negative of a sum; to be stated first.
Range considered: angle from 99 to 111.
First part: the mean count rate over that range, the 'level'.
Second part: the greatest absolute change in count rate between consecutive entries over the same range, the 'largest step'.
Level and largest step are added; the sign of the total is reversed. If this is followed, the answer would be -3.83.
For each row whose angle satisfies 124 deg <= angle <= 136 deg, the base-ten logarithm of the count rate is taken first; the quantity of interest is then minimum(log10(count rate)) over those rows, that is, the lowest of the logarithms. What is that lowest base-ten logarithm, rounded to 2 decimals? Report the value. 0.61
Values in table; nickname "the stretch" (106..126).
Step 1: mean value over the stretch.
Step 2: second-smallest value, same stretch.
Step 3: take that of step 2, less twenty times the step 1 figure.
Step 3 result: -77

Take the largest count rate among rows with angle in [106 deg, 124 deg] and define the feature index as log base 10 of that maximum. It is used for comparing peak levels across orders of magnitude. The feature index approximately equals 0.63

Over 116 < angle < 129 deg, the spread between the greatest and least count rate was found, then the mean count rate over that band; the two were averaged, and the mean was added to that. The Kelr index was 6.35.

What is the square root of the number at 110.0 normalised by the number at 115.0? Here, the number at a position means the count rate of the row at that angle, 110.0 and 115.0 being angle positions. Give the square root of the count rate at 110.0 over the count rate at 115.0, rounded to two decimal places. 1.00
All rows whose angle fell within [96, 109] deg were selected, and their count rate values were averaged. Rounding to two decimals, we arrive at 3.25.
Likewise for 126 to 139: 4.20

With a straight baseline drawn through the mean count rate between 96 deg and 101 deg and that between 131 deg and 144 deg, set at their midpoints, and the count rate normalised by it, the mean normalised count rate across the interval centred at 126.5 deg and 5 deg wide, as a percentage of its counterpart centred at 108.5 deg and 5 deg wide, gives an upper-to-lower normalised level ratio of 91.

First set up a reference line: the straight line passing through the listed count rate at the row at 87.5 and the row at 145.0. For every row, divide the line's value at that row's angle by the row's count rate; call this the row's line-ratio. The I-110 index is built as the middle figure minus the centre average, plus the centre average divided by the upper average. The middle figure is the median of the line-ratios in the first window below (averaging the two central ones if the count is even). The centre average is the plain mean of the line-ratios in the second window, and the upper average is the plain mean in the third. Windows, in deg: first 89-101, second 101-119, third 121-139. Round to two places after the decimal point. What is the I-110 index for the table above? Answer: 1.14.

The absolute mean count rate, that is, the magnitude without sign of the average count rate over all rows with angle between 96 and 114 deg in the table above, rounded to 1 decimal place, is 3.5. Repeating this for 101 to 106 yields 3.4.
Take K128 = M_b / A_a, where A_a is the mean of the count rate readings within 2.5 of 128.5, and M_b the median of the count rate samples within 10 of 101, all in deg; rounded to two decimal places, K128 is 0.74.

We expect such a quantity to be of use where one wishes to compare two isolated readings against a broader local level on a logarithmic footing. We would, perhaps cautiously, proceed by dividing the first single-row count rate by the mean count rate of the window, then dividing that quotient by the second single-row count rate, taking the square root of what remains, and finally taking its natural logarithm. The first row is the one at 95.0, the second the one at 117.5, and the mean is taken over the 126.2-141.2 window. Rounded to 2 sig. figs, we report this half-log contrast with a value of -0.98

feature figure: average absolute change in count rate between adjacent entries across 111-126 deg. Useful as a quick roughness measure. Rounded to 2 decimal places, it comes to 0.09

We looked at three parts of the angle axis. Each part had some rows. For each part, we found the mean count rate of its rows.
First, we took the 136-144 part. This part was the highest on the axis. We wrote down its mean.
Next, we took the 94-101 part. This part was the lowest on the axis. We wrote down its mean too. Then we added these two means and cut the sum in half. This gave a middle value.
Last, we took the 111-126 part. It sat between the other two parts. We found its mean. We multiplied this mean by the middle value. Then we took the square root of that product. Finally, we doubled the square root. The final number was 7.45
